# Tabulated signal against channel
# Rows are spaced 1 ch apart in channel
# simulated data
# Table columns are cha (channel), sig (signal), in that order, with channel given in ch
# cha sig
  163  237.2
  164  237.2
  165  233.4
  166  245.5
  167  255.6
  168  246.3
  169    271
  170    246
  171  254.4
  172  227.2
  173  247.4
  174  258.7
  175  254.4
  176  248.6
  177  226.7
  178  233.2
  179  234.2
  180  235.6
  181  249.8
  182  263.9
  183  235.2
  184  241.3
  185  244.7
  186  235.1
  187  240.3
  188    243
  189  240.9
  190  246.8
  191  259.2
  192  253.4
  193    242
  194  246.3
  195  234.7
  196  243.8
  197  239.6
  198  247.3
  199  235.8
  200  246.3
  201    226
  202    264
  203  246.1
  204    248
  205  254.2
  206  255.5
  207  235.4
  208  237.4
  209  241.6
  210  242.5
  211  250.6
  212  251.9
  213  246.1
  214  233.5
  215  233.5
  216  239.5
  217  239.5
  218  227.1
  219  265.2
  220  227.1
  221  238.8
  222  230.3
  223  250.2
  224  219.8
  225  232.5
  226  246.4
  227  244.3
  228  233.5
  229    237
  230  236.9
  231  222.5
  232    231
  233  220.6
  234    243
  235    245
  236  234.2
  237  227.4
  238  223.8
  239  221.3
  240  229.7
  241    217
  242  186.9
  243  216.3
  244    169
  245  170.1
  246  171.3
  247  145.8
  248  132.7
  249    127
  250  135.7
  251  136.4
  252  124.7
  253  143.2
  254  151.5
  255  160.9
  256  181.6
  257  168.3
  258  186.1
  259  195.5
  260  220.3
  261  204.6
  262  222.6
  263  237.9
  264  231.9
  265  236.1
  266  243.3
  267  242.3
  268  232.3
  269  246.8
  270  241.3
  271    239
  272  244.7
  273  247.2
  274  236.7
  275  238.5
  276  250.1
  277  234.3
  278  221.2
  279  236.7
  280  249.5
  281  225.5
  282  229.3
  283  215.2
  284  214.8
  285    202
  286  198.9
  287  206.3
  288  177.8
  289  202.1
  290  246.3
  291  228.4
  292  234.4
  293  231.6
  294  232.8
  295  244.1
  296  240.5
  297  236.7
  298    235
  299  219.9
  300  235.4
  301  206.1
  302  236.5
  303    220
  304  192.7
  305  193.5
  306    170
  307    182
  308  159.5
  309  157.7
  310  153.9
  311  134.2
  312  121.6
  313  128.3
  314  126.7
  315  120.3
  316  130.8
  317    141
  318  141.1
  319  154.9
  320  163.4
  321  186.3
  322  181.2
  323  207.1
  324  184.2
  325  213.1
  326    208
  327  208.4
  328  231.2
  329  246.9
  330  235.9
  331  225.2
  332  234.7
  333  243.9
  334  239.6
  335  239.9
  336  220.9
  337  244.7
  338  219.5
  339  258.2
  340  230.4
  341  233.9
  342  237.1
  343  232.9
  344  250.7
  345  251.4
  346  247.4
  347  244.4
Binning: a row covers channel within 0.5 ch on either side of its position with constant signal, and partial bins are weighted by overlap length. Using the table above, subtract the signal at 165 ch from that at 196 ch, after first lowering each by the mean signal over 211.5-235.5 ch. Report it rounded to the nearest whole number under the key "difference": 10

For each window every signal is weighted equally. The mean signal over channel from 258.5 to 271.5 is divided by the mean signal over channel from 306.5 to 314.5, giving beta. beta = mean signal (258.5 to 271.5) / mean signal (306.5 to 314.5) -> 1.58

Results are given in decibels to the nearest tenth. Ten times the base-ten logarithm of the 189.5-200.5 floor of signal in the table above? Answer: 23.7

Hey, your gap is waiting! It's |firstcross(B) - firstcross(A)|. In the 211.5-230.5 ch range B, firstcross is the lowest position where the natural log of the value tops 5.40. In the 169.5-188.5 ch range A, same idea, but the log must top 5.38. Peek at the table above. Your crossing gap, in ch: 42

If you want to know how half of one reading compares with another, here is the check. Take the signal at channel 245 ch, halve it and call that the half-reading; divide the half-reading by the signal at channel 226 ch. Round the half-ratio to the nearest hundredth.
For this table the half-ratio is 0.35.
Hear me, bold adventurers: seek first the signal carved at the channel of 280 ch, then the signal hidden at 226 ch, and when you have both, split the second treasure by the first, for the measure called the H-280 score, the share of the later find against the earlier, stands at 0.99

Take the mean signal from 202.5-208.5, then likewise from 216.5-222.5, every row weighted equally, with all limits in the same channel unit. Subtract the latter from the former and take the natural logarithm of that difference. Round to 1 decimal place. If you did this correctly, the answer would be 2.1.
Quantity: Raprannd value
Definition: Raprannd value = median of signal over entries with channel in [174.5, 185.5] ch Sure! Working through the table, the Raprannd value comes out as 241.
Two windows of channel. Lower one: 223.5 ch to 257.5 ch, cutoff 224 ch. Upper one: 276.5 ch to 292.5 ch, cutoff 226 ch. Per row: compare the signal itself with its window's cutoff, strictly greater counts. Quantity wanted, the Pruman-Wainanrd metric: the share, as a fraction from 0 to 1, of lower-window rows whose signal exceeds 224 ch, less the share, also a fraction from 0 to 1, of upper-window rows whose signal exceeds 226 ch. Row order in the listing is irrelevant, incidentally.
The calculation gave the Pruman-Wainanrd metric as -0.1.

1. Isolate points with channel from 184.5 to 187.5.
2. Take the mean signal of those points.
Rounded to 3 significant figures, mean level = 240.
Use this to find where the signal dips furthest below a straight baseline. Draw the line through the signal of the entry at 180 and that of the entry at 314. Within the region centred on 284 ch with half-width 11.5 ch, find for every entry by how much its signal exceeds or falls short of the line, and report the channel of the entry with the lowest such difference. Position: 288 ch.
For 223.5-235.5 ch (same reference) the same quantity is 224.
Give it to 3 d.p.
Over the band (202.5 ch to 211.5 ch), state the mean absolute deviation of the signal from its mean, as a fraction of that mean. 0.023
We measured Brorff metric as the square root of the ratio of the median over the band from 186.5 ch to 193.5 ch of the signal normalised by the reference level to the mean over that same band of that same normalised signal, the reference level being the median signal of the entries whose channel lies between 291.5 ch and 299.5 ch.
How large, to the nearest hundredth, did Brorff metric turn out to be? 0.99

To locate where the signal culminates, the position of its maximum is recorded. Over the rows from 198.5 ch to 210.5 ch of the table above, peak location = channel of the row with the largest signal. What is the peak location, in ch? 202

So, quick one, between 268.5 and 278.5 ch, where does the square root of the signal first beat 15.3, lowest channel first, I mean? 269 ch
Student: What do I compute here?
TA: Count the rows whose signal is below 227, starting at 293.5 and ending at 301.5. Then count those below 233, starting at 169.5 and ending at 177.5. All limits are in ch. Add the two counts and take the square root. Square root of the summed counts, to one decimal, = 2.0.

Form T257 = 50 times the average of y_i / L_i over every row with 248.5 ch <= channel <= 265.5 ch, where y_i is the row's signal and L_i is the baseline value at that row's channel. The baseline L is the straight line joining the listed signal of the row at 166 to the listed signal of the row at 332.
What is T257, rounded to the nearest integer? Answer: 38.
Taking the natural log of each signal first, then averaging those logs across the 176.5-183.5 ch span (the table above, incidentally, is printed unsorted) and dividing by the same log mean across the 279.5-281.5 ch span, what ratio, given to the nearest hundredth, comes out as 1.00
